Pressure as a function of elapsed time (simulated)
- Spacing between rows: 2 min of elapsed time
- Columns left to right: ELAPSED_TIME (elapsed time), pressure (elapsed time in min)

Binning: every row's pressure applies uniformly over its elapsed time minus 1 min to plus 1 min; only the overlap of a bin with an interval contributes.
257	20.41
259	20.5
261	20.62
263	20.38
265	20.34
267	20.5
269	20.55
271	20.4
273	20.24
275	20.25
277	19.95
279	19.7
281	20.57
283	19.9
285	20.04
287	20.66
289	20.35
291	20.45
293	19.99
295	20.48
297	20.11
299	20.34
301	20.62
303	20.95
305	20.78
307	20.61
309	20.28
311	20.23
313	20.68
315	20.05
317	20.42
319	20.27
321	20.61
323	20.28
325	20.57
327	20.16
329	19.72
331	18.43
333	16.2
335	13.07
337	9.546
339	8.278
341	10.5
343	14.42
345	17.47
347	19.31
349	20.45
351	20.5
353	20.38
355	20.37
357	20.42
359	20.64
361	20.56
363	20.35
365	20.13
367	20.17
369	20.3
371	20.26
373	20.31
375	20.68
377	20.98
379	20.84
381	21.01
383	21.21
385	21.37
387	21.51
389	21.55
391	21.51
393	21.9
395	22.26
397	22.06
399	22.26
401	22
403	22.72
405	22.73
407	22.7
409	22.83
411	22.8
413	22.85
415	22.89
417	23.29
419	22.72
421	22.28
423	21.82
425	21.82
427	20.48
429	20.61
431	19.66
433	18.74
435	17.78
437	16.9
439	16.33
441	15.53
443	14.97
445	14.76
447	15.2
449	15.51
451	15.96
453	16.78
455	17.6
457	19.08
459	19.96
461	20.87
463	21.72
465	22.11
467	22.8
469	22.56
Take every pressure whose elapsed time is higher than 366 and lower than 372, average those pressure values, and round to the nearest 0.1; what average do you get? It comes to 20.2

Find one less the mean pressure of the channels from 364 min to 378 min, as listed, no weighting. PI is -19.4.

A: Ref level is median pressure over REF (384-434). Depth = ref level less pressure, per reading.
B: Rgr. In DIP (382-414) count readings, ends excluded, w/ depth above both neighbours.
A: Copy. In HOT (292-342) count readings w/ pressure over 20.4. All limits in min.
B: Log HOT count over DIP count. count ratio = 1.8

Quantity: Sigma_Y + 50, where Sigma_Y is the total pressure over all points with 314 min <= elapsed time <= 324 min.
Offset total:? 152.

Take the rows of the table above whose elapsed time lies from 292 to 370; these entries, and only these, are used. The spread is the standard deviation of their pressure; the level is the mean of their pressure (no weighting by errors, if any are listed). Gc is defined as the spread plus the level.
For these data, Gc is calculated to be 22.2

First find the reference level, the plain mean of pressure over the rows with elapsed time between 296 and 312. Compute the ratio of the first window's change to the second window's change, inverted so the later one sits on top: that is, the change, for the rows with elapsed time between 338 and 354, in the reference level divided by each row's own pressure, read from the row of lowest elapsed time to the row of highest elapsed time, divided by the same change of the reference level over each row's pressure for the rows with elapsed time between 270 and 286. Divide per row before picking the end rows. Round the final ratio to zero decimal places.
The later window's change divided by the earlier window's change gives -81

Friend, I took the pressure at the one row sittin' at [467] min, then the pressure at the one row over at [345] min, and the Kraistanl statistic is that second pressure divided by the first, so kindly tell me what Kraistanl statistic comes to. 0.77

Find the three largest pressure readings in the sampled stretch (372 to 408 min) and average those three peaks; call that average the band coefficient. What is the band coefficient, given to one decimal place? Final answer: 22.7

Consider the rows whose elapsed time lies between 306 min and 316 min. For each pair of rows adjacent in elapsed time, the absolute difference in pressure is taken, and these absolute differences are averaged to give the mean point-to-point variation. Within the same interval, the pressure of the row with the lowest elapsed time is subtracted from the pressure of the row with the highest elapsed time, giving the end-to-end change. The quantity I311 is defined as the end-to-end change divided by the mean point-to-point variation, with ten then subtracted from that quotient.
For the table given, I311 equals -11.5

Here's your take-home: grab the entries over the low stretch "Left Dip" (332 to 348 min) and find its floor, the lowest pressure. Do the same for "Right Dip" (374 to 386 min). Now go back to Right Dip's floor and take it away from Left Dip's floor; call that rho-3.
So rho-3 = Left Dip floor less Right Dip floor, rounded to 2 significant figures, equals -12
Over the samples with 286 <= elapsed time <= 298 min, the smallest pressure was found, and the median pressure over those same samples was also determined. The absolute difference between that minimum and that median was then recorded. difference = 0.41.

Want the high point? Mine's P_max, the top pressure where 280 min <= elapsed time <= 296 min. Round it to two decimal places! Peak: 20.66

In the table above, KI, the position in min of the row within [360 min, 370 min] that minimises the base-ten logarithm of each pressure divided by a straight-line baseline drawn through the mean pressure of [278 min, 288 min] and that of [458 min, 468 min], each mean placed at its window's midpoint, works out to 365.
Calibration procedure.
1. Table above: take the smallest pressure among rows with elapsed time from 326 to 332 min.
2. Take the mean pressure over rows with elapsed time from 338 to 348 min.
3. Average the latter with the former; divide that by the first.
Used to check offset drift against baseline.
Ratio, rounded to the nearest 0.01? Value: 0.88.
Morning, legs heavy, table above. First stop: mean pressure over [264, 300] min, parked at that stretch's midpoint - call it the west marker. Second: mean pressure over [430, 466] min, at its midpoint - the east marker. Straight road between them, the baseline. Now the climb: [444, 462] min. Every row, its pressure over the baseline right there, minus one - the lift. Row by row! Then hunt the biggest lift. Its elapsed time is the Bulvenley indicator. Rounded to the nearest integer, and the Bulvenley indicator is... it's 461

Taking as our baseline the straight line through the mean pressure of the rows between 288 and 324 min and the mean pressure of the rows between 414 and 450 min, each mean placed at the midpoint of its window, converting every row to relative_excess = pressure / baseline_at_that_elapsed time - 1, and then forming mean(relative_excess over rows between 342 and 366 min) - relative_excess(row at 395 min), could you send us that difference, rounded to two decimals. -0.16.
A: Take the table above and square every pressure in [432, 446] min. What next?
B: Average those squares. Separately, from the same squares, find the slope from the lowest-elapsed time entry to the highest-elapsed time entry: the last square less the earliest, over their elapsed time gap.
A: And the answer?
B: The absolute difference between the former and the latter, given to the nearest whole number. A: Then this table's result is 283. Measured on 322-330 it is 411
